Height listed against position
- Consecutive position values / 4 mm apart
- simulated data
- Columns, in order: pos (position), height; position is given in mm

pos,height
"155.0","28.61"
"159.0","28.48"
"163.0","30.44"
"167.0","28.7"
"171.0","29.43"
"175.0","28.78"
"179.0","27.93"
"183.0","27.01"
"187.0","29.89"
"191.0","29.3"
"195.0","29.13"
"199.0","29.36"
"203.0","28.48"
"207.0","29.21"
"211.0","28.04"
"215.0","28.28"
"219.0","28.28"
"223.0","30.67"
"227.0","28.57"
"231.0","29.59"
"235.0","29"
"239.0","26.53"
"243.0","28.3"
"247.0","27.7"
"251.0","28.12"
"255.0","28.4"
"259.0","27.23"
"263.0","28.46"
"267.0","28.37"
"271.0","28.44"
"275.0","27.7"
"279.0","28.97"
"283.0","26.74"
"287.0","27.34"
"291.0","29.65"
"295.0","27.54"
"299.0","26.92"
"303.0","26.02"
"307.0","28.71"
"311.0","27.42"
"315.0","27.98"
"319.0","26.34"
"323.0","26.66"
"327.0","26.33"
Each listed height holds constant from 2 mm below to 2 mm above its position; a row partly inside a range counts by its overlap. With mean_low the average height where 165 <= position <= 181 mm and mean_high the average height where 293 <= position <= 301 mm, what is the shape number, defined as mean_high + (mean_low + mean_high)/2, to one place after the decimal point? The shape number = 55.2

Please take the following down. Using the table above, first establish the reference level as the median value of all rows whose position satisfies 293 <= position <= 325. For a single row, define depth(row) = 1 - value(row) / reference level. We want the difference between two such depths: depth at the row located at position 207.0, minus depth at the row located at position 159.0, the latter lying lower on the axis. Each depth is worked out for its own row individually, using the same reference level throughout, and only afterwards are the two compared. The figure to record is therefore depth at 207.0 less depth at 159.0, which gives -0.027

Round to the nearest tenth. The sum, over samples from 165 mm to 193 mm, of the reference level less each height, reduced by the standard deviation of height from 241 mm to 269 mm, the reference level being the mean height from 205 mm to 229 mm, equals 0.4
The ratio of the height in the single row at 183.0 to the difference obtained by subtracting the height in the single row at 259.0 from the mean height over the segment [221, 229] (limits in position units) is 11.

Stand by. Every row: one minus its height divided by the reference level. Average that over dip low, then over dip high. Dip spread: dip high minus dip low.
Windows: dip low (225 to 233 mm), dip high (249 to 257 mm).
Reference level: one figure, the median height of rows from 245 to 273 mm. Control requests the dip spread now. 0.029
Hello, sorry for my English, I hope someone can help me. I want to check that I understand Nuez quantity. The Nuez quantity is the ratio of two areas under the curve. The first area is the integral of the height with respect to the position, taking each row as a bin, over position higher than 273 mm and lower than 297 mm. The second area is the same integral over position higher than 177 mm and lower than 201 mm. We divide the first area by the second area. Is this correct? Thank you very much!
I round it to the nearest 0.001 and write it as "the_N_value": 0.973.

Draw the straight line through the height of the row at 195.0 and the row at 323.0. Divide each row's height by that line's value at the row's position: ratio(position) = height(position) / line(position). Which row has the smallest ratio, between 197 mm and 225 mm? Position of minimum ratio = 211.0 mm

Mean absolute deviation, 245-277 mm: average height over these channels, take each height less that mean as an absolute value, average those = 0.38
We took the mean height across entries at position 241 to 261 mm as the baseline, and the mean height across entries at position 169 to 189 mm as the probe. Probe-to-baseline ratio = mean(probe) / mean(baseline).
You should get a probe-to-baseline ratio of 1.024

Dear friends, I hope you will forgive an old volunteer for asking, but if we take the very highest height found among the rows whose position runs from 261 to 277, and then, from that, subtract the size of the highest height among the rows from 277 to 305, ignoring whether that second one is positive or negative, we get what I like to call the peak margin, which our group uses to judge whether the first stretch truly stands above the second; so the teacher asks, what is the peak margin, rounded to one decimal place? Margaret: -1.2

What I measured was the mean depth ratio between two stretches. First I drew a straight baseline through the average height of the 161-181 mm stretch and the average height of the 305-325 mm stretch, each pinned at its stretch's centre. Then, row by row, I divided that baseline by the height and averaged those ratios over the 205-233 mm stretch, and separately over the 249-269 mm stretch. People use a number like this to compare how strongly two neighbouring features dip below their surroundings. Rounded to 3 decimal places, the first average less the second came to -0.012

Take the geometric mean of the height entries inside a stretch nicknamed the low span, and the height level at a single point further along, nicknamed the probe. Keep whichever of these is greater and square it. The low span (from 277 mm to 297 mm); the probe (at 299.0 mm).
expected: 786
